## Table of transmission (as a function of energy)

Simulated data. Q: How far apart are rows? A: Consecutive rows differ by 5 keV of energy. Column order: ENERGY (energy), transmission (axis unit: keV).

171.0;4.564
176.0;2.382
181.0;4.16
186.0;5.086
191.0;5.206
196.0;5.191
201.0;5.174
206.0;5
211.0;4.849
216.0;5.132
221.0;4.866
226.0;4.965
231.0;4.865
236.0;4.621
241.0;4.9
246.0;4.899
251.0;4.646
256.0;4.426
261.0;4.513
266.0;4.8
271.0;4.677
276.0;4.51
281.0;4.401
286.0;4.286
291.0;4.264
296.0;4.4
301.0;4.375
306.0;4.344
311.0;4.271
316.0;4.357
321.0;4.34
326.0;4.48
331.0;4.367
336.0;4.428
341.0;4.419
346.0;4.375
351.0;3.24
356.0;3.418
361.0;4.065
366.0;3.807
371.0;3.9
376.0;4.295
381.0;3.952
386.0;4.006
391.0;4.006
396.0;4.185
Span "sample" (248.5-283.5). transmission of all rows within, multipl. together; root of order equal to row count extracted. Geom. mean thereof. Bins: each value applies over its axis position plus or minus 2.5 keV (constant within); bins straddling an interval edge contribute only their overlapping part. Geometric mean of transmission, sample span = 4.6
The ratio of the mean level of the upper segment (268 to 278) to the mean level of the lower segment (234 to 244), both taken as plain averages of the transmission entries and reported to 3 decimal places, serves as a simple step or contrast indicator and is 0.965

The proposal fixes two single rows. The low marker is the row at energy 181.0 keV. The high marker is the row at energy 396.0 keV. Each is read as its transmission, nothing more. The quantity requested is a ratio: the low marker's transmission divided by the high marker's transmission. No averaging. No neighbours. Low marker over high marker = 0.994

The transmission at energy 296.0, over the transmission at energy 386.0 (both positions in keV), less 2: -0.90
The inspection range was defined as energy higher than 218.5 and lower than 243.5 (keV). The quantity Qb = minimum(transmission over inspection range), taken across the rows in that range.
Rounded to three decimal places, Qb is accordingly 4.621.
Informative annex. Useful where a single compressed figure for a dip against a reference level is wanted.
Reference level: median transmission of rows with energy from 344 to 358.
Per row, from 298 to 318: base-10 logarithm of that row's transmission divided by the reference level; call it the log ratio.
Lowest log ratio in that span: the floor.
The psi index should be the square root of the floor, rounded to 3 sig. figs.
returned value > 0.311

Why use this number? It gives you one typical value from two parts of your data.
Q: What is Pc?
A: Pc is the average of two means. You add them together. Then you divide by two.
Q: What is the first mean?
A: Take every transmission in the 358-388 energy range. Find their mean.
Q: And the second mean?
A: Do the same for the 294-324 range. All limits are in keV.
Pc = 4.2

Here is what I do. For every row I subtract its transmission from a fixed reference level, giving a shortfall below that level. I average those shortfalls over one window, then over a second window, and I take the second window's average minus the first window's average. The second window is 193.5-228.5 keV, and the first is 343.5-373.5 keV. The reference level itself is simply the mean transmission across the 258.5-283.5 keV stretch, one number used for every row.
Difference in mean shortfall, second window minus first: -1.2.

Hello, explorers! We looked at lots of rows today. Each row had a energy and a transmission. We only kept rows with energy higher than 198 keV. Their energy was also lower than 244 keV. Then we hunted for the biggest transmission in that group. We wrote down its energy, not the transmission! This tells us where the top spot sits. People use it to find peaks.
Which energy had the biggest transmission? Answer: 201.0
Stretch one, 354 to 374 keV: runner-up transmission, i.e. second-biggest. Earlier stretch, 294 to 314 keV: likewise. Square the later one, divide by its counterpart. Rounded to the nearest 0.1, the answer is 3.5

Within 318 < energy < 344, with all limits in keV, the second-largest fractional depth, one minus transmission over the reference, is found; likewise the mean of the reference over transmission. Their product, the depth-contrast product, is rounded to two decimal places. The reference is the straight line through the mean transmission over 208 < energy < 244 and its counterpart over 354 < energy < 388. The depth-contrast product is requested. -0.04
